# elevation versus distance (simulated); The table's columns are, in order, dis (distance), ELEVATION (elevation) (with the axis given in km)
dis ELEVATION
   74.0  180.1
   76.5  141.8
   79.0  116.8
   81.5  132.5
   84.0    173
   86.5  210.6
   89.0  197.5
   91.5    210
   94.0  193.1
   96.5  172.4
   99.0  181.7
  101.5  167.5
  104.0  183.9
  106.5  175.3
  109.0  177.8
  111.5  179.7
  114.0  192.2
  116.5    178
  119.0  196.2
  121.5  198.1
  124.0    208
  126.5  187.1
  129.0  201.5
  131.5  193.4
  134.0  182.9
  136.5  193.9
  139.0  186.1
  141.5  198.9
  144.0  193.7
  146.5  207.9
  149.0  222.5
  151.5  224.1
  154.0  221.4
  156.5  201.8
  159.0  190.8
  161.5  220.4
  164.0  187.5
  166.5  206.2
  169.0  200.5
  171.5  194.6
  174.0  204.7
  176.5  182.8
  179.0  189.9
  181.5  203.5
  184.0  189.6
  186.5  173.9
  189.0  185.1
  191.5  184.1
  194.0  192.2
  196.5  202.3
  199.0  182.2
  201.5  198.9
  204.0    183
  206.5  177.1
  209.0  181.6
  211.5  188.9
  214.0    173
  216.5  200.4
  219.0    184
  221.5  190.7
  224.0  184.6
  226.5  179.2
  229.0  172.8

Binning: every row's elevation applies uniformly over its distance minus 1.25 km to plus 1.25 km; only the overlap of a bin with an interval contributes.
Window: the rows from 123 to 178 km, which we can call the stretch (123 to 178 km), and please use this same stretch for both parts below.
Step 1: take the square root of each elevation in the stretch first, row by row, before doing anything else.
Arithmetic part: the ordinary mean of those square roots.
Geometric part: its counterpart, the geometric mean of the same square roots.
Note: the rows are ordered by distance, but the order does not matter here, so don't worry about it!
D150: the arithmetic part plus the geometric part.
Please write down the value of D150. 28.3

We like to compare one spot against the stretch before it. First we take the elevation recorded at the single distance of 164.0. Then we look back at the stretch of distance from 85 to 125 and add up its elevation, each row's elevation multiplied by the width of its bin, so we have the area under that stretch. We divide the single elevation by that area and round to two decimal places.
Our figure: 0.02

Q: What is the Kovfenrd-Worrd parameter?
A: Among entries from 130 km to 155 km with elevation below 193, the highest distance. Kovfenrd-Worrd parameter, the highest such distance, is 139.0 km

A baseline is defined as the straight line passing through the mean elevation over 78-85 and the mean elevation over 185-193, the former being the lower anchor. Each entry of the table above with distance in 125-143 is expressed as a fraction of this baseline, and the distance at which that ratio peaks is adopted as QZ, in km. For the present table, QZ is 129.0 km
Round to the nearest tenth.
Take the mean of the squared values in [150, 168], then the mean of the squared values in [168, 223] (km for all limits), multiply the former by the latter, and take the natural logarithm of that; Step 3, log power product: 21.2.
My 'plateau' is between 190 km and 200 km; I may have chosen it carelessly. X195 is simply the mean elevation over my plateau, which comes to 190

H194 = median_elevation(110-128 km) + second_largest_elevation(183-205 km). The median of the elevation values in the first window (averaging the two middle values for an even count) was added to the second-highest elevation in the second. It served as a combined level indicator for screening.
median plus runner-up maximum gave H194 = 391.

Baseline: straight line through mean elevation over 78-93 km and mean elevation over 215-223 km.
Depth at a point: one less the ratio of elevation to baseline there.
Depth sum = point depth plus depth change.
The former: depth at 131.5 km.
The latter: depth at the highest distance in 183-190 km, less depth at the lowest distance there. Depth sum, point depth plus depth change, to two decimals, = -0.05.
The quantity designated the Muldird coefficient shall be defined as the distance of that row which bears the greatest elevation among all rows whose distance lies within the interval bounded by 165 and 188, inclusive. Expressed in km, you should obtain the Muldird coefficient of 166.5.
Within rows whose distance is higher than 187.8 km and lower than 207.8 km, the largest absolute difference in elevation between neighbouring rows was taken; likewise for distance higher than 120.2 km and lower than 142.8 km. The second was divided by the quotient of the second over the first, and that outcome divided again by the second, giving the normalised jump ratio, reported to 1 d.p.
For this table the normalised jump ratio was 1.0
